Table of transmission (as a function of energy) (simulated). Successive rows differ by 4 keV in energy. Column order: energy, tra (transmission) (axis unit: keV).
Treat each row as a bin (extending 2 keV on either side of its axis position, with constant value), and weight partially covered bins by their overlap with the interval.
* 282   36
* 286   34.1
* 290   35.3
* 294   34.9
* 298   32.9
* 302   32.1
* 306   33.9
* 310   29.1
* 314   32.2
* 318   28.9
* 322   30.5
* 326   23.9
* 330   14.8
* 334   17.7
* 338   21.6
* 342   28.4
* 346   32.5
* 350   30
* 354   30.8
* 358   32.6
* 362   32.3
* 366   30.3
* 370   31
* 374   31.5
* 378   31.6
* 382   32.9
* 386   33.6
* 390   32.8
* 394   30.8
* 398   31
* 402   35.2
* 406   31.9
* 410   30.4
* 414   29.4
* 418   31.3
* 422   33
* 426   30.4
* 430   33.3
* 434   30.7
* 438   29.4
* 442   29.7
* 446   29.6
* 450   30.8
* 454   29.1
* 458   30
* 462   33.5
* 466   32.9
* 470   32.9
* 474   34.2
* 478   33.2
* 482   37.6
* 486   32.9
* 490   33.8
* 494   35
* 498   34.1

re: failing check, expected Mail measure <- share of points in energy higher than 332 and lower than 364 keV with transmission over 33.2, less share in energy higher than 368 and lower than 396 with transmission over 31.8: -0.4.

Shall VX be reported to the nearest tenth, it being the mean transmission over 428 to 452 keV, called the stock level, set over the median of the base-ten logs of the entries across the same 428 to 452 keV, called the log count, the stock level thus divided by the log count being 20.7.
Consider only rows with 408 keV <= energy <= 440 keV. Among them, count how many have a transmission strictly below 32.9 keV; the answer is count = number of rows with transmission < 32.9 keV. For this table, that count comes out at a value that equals 6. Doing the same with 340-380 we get 10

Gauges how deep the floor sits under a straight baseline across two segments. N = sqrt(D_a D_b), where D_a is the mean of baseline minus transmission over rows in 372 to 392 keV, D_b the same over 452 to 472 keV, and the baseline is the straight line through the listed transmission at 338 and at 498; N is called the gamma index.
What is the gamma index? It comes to 1.7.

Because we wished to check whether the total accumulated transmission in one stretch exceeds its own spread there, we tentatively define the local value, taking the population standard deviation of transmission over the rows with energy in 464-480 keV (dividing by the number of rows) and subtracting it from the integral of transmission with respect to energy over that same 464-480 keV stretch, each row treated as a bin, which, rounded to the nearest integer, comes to 532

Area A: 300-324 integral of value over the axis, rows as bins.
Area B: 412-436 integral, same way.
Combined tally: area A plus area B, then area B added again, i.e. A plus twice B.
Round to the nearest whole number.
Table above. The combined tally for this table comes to 2252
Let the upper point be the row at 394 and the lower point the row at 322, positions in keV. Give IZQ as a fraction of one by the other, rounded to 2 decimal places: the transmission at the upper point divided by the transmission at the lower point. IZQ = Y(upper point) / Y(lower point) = 1.01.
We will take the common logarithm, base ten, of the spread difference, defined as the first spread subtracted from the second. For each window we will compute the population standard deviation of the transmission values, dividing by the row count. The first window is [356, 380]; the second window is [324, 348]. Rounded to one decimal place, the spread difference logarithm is 0.7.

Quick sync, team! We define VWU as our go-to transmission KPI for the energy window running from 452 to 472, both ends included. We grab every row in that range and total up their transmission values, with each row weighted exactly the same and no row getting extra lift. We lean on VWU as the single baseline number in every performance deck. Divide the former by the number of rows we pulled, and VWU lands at 31.7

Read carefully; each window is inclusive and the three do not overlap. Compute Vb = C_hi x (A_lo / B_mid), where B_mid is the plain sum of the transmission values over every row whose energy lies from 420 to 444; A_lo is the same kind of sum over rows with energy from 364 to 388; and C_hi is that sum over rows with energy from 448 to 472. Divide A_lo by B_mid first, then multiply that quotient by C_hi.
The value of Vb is 194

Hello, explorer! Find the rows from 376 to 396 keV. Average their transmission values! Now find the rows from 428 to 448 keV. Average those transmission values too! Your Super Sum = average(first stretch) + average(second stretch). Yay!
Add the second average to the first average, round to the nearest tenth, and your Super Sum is 62.9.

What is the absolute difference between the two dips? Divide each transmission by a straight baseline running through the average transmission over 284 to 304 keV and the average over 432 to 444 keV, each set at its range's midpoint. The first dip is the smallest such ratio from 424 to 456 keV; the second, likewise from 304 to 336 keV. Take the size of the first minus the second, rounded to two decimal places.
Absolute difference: 0.53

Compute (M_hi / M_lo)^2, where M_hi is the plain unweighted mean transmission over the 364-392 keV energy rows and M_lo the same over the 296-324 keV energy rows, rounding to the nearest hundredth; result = 1.04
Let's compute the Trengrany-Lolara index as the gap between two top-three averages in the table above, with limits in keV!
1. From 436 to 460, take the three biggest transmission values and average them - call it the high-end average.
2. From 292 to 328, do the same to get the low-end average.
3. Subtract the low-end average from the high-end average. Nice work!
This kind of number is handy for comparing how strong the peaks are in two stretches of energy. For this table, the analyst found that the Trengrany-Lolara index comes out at -4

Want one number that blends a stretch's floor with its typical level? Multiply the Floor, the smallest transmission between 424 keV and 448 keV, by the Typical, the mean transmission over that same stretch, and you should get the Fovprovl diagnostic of 897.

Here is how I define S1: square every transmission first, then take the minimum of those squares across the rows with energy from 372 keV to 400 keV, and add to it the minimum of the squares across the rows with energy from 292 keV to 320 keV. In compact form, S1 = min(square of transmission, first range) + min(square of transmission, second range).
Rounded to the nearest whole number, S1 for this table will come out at 1784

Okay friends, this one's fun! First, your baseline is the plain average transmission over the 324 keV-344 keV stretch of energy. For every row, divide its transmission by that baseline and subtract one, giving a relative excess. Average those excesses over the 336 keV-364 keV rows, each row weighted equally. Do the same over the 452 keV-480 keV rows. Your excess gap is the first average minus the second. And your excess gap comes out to -0.12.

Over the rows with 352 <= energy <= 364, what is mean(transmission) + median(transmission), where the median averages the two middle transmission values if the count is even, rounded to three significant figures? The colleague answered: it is 64.2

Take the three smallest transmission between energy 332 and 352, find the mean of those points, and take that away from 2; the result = -20.6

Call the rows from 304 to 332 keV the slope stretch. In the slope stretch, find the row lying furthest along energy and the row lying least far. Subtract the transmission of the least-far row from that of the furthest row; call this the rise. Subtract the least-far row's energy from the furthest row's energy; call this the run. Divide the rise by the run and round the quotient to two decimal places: -0.80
